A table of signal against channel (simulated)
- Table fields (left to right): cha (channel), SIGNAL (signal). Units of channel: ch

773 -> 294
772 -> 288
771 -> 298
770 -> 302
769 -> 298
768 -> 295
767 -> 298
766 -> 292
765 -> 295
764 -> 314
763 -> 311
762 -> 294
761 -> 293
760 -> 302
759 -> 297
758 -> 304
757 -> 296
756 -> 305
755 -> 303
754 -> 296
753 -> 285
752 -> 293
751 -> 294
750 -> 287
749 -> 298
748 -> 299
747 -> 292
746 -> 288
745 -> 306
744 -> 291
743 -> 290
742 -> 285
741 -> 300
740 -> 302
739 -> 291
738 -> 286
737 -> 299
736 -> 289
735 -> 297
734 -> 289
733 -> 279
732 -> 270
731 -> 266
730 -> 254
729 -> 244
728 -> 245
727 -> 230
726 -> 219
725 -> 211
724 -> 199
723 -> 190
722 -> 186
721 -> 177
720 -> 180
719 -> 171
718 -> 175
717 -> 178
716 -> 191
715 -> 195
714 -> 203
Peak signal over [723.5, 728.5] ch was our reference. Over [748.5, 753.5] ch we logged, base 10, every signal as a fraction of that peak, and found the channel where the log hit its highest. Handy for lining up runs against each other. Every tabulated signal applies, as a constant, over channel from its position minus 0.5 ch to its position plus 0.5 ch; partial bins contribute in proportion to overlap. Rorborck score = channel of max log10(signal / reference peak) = 749 ch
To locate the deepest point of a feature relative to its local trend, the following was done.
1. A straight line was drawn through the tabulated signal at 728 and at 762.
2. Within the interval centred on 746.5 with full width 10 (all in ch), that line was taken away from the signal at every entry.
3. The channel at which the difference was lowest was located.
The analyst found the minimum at 750 ch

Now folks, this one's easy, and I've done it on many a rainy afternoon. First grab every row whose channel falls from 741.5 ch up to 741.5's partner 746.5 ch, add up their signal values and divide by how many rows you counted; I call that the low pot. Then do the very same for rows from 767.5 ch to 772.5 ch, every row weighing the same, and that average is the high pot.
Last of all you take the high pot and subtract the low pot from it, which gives 4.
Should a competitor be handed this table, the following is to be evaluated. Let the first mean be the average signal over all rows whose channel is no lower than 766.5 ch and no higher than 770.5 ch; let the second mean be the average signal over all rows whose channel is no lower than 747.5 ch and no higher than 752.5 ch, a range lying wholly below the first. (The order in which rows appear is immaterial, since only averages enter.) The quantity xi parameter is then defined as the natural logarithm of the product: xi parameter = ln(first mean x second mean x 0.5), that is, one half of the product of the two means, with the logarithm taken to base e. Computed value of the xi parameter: 10.7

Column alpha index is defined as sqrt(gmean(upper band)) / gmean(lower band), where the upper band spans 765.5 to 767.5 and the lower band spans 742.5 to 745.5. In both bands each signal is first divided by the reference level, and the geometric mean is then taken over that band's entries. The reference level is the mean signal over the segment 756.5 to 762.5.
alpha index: 1.00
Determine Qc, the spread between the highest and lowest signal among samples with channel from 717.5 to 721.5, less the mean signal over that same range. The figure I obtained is -167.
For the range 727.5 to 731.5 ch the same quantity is -230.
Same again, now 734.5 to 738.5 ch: -280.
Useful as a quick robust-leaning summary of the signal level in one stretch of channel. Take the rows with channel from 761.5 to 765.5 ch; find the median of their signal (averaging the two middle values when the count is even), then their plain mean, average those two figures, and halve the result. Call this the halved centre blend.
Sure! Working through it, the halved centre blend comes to 152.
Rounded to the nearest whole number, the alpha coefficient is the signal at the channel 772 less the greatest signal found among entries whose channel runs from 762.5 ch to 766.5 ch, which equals -26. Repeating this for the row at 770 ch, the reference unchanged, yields -12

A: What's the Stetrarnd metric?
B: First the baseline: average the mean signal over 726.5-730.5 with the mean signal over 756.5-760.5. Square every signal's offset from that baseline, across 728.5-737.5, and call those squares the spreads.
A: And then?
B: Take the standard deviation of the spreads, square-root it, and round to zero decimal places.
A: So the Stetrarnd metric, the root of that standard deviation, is 17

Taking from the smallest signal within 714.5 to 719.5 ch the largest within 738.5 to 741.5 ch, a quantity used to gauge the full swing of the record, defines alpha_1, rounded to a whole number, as -131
